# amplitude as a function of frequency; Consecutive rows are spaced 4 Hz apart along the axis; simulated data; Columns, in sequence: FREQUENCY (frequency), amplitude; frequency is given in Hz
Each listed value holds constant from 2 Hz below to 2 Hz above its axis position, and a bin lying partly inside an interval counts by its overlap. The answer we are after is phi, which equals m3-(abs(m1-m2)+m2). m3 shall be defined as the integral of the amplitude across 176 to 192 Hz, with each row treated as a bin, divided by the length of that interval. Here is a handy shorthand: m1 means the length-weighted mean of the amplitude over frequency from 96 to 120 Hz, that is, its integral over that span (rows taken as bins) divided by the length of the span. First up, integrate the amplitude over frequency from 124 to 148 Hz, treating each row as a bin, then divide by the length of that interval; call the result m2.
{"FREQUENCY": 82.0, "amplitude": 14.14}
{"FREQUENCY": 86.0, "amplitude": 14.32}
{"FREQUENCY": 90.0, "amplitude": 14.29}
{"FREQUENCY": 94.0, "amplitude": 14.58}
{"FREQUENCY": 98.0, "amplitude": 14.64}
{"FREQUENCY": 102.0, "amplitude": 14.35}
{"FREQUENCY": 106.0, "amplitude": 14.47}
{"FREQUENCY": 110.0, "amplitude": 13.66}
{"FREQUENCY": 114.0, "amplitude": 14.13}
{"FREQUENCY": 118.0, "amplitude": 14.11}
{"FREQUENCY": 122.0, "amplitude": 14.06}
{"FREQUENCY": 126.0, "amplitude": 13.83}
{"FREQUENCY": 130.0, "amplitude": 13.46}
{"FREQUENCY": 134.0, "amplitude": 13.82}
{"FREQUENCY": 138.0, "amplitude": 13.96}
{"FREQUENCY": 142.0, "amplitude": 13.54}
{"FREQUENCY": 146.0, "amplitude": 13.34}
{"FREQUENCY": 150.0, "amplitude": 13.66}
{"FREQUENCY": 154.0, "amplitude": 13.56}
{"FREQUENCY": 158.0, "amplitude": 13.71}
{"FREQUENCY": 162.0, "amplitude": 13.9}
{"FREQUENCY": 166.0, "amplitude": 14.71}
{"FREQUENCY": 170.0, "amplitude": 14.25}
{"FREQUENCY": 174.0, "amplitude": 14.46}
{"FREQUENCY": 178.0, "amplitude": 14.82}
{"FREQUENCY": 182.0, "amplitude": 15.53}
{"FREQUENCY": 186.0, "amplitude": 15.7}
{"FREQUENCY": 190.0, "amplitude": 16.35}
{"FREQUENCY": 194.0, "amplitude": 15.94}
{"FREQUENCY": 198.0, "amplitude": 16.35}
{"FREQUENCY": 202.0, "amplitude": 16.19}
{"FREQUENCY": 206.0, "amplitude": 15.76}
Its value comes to 1.4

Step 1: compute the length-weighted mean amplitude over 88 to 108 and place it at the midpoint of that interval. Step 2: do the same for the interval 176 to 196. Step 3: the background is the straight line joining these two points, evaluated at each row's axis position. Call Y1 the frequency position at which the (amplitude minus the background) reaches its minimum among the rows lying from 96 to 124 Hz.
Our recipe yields 110.0 Hz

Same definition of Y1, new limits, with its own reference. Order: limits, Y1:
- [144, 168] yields 146.0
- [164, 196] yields 170.0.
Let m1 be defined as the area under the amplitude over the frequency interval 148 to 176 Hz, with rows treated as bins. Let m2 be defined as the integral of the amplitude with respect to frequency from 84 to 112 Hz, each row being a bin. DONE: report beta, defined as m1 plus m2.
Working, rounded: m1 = 393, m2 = 401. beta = 794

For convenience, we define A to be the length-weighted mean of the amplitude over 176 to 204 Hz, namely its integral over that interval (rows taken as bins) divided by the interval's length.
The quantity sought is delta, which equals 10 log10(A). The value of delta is 12.00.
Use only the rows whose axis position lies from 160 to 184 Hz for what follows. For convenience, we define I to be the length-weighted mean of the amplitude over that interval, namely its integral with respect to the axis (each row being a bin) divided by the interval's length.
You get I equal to 14.6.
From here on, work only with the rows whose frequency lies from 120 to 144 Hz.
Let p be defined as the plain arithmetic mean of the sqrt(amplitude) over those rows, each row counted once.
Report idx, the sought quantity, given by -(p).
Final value -3.71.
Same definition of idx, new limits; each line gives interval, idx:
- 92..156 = -3.73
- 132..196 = -3.80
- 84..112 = -3.79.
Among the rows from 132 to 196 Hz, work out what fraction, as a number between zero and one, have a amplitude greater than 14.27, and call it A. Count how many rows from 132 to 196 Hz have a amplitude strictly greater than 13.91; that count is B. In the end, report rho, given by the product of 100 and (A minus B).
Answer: -856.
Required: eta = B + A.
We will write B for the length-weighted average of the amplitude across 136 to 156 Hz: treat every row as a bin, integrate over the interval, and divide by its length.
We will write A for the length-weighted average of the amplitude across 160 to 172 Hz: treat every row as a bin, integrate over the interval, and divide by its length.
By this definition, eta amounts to 27.9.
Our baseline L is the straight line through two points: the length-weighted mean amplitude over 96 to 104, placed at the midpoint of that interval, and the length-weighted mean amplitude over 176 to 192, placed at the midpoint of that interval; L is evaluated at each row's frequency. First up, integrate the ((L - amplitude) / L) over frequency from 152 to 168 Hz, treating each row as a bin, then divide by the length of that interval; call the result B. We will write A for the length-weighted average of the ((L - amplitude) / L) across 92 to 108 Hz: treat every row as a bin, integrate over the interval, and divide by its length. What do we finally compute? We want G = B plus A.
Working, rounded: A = -0.001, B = 0.09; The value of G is 0.09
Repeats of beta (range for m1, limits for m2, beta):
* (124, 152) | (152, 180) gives 780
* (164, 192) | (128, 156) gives 805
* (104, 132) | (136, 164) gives 774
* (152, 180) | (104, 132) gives 789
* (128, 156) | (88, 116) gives 782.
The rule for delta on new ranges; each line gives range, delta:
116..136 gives 11.42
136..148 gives 11.34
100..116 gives 11.51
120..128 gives 11.44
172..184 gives 11.74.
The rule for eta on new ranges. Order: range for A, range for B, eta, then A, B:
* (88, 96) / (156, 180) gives 28.7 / 14.4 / 14.3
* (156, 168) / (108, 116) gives 28.0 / 14.1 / 13.9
